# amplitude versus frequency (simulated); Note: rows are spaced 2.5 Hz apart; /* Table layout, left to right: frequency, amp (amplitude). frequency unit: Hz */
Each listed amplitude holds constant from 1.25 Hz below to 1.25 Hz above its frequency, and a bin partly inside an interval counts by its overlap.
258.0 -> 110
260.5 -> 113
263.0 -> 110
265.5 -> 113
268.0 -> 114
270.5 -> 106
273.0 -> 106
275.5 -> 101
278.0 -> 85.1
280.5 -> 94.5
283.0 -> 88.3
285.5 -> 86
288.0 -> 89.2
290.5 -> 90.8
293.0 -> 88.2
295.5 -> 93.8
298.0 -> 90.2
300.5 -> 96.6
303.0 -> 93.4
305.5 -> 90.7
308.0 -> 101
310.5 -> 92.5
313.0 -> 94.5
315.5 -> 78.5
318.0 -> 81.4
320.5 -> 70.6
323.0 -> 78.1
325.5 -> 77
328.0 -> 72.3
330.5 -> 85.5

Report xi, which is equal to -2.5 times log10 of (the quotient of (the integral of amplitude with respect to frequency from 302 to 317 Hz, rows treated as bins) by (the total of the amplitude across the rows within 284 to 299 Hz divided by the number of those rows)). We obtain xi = -2.96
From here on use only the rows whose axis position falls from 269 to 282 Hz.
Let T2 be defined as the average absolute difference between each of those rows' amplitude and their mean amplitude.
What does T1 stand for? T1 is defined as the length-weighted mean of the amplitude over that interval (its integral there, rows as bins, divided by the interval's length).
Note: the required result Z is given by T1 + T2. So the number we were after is 106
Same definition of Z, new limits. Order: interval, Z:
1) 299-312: 98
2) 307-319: 97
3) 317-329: 79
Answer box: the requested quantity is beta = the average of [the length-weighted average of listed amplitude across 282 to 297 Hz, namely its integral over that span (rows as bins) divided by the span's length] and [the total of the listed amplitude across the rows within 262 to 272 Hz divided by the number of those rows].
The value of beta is 100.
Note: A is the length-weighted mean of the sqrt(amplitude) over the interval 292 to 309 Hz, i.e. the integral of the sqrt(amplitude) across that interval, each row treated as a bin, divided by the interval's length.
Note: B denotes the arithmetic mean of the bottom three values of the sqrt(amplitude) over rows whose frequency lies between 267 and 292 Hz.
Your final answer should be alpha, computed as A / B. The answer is 1.04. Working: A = 9.66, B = 9.3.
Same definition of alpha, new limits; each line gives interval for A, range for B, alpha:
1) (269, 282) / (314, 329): 1.16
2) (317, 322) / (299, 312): 0.91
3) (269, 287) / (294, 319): 1.07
